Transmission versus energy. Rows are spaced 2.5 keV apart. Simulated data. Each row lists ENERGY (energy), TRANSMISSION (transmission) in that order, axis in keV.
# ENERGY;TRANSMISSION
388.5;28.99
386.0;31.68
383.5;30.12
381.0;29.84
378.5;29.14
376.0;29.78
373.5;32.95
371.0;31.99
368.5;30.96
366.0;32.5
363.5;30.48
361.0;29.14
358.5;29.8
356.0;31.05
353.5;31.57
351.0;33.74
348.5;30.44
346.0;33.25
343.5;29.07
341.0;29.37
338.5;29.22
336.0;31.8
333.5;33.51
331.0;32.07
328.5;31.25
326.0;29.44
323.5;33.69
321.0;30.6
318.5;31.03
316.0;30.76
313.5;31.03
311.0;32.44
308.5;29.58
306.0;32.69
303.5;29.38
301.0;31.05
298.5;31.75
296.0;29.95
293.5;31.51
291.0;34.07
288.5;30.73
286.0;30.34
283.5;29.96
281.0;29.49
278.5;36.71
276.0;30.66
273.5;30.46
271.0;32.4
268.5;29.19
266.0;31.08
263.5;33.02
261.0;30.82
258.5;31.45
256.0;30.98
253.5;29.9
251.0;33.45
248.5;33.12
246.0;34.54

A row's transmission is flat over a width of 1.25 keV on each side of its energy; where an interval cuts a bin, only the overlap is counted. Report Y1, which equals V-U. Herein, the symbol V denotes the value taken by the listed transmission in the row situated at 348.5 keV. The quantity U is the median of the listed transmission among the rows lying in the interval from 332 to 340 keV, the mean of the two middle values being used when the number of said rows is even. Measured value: -1.4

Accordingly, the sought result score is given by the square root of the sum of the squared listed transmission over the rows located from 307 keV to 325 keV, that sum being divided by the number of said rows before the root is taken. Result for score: 31.3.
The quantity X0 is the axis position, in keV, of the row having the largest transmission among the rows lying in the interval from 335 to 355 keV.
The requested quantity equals 351.0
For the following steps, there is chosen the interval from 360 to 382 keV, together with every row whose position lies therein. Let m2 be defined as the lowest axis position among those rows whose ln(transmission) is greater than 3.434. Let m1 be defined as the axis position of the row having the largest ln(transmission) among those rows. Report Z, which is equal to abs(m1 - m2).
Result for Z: 7.5 keV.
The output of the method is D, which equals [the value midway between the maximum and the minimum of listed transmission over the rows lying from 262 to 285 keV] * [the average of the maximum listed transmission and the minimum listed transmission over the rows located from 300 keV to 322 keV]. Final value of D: 1023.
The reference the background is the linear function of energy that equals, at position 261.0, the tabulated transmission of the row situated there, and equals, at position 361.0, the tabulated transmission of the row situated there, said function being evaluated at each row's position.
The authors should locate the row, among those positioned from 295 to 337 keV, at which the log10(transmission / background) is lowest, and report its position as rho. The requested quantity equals 303.5 keV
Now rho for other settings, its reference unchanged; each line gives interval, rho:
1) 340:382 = 343.5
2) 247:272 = 268.5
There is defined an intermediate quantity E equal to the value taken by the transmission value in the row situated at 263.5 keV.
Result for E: 33.02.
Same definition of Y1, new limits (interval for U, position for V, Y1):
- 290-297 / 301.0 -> -0.5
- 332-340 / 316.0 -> -1.0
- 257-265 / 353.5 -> 0.1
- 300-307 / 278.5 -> 5.7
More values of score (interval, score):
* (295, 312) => 31.0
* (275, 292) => 31.8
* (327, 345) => 30.9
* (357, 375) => 31.1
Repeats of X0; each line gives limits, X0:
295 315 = 306.0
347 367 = 351.0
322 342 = 323.5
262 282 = 278.5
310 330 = 323.5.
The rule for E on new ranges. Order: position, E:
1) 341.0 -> 29.37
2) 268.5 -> 29.19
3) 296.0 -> 29.95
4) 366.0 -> 32.5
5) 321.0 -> 30.6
